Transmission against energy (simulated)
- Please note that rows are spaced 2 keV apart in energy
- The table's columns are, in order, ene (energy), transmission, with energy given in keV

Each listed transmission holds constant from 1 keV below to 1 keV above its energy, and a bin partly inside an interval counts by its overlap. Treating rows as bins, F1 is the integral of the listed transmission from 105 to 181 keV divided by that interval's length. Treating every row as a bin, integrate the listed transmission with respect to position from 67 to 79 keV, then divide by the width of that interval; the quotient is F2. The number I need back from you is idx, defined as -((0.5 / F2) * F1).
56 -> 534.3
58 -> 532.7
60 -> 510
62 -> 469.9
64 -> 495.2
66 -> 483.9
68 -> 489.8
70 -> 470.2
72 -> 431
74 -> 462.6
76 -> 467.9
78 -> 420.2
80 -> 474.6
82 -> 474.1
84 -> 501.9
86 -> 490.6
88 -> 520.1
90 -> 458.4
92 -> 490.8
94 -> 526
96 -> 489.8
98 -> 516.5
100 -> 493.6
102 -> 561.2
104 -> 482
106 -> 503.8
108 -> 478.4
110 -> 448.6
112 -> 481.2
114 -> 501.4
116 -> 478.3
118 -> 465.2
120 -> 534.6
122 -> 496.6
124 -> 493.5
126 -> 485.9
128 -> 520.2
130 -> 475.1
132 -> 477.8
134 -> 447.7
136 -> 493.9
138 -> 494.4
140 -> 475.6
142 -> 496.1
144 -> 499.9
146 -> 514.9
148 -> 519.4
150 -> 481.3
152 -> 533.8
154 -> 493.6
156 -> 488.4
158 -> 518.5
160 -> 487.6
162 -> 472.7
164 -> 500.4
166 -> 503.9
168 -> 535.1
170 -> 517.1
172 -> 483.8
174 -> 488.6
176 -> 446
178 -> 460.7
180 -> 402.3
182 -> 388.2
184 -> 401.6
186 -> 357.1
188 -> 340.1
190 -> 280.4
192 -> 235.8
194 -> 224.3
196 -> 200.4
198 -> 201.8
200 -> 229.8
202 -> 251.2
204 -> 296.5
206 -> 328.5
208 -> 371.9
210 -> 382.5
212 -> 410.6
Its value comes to -0.535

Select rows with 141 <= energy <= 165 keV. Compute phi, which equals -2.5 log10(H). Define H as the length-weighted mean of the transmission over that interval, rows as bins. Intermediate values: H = 501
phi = -6.75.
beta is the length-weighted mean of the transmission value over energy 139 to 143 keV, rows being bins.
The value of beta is 486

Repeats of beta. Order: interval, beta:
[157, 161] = 503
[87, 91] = 489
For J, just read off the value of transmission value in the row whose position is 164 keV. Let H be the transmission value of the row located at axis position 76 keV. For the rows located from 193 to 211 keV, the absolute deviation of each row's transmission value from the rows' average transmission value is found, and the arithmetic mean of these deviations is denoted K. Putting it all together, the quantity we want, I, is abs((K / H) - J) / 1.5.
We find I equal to 334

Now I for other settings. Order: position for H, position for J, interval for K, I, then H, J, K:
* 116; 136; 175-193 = 329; 478.3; 493.9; 57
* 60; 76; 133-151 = 312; 510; 467.9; 16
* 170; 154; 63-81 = 329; 517.1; 493.6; 19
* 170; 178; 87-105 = 307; 517.1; 460.7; 24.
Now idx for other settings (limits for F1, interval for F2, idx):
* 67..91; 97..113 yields -0.476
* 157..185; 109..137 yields -0.486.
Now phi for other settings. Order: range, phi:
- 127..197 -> -6.63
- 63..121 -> -6.72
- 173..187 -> -6.56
